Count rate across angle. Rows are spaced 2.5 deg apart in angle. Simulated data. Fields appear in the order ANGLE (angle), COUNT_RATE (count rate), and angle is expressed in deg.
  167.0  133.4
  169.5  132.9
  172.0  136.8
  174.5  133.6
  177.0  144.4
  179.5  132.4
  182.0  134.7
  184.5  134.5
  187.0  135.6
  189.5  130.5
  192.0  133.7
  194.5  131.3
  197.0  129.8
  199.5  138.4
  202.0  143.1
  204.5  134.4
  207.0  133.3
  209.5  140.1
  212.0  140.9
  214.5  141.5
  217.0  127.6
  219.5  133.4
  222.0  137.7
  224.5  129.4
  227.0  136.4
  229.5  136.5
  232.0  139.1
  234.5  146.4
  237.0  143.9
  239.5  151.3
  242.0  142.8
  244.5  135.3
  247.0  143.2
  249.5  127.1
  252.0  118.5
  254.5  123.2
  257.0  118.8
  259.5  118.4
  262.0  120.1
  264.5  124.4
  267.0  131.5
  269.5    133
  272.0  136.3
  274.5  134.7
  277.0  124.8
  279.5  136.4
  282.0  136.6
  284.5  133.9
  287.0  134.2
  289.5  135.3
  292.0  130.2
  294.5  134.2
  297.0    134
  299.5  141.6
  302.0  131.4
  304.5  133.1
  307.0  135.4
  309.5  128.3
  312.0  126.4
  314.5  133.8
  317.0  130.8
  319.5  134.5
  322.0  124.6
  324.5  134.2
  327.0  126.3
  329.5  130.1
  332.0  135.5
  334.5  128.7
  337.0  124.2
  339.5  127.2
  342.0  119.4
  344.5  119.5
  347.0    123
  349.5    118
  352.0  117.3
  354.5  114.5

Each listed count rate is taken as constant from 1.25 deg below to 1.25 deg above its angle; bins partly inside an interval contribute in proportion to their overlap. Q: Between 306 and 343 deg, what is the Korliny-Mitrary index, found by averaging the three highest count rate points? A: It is 135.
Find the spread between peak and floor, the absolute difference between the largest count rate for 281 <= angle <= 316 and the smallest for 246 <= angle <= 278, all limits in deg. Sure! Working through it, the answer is 23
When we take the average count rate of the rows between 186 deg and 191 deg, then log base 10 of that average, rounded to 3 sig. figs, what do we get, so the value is 2.12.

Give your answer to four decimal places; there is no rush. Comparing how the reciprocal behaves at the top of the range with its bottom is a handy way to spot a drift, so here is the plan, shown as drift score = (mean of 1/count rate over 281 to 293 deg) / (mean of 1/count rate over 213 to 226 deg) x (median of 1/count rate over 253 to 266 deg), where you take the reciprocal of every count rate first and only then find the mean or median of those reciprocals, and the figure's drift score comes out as 0.0083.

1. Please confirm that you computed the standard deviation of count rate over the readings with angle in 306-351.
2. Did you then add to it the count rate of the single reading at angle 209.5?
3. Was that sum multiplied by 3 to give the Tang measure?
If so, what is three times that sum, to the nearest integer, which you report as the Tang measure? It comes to 437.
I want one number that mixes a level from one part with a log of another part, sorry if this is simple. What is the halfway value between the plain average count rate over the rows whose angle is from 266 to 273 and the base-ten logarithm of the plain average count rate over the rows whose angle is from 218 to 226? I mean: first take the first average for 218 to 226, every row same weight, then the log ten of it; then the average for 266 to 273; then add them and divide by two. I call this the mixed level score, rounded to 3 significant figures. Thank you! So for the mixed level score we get 67.9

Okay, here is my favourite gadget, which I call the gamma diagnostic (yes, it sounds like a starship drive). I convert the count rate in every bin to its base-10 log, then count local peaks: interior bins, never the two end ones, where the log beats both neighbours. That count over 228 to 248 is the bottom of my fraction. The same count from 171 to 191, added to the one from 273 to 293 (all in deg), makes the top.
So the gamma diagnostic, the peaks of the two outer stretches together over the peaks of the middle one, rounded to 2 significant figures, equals 2.5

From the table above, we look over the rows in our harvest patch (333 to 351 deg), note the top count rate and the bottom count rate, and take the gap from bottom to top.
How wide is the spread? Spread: 11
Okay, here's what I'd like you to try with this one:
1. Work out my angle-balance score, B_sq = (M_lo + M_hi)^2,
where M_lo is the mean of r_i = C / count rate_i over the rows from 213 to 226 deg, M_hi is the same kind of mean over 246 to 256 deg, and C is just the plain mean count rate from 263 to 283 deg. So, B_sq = 4.1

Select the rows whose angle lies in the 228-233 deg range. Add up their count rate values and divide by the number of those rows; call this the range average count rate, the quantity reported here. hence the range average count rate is 138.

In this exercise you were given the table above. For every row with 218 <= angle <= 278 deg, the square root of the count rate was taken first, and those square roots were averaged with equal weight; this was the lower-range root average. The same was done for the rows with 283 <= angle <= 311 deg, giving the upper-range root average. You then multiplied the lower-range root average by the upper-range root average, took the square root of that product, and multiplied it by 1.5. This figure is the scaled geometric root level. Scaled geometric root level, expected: 17.31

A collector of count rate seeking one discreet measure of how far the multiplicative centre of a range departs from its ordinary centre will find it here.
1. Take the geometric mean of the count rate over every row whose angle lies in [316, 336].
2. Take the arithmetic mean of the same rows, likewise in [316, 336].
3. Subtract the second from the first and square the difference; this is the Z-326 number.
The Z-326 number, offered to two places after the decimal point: 0.00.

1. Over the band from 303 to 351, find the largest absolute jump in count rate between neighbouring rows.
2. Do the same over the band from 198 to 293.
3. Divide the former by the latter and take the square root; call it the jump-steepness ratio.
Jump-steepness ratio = 0.78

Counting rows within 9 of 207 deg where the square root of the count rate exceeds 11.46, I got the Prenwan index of 7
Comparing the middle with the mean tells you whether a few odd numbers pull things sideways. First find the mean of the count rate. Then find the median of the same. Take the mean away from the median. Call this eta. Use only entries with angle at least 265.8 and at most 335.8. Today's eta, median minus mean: 1.4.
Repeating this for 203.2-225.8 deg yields -1.0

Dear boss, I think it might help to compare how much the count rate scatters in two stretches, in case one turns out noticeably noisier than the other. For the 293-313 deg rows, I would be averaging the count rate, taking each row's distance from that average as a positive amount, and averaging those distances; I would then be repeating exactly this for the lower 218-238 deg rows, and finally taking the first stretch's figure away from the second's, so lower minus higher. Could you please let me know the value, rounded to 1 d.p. 0.7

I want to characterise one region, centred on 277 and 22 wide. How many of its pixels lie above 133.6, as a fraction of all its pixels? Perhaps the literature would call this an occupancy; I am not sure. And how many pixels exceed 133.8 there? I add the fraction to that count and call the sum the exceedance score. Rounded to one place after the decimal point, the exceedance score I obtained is 6.7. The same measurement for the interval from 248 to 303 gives 10.5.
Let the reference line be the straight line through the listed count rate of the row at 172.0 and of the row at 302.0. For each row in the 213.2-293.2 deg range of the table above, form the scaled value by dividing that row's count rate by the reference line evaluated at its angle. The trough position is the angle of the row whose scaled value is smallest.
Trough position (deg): 252.0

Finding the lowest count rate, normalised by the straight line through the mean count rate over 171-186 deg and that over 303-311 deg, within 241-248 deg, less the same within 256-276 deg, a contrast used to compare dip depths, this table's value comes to 0.12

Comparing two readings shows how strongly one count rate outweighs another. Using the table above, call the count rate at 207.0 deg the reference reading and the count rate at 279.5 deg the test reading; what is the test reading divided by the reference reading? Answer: 1.02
